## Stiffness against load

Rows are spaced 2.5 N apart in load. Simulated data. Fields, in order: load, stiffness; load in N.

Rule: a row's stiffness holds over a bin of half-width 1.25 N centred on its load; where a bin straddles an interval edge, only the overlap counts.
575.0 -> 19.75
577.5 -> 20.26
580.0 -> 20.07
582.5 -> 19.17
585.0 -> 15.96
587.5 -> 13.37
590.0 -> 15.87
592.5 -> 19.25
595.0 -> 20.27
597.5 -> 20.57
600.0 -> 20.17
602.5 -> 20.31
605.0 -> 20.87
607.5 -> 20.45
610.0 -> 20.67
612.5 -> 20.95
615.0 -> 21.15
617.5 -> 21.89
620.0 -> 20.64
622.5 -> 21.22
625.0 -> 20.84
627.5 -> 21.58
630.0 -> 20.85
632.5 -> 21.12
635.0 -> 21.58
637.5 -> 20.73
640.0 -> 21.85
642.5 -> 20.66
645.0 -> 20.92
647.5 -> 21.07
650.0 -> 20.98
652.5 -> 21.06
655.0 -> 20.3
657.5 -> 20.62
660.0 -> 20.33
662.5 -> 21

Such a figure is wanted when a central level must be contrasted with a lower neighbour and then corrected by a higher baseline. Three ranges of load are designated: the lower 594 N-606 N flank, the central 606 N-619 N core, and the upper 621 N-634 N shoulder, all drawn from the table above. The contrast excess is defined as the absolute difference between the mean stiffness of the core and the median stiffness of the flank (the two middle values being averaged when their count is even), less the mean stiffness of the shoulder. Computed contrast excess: -20.4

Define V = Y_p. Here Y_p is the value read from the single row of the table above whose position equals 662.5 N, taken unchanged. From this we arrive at 21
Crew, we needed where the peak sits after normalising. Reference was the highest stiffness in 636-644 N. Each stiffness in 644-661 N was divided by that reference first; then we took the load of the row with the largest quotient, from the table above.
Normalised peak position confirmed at 647.5 N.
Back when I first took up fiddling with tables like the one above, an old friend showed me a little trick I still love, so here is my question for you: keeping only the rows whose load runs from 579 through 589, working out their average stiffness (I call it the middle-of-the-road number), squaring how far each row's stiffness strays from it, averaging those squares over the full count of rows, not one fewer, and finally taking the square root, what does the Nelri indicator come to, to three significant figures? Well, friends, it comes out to 2.66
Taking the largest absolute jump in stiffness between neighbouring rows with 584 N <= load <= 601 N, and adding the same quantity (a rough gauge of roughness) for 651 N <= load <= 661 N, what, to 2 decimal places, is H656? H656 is 4.14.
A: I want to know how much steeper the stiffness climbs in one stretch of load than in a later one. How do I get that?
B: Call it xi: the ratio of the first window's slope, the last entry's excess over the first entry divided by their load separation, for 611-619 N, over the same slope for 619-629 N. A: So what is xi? 1.5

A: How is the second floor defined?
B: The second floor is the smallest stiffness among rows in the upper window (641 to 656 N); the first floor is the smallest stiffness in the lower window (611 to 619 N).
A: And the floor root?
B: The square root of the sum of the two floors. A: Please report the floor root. 6.42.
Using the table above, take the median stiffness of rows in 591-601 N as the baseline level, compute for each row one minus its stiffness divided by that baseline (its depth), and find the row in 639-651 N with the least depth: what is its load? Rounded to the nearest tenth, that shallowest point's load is 640.0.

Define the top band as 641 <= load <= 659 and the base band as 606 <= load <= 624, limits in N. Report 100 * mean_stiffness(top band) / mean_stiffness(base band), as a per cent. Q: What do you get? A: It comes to 99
